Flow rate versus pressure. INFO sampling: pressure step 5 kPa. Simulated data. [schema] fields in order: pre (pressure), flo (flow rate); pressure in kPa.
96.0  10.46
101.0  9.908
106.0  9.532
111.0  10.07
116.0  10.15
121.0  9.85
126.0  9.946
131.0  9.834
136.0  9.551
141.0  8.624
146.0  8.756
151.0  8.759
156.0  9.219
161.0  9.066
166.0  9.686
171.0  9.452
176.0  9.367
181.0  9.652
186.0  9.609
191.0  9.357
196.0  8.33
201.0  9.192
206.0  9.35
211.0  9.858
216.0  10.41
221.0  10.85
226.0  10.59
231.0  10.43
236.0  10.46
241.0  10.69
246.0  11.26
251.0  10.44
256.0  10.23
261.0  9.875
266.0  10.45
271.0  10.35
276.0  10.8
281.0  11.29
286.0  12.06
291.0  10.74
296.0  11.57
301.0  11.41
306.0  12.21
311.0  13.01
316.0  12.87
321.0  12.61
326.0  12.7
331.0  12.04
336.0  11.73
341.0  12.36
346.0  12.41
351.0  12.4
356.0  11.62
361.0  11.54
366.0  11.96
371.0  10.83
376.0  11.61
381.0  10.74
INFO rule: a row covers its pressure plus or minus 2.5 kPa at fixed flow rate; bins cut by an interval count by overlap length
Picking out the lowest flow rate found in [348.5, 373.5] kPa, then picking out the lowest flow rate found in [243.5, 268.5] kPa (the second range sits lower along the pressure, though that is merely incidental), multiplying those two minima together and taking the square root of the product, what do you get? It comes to 10.3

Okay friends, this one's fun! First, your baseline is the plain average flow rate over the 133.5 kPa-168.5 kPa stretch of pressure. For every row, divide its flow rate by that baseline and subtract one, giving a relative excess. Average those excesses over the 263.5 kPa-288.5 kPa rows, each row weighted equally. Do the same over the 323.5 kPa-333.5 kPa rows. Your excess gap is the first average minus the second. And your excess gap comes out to -0.15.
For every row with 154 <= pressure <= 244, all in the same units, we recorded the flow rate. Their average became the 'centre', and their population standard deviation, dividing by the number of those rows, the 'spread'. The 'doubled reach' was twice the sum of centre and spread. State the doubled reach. 21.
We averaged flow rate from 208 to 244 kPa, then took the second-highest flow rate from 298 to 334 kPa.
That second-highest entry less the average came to 2.4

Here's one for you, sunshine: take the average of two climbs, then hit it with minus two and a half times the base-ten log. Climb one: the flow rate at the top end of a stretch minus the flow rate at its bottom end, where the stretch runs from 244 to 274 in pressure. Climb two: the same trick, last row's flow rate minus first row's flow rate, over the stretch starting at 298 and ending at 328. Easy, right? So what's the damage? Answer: 1.8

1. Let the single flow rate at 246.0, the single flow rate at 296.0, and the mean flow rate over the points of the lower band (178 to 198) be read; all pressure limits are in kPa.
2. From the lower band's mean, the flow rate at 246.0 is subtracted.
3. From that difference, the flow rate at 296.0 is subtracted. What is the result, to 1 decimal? -13.6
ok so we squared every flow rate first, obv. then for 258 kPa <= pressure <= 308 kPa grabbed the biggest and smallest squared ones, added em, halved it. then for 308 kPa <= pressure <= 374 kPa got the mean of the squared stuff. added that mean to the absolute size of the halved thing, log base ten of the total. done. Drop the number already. 2.434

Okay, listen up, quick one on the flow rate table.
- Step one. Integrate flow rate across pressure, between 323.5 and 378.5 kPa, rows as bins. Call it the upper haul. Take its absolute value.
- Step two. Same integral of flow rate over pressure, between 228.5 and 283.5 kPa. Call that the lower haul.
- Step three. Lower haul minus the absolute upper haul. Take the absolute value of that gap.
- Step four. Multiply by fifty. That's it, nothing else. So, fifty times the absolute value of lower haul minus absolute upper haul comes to 3731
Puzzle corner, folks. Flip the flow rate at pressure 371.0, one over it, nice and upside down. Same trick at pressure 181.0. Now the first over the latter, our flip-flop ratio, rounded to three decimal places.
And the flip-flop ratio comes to 0.891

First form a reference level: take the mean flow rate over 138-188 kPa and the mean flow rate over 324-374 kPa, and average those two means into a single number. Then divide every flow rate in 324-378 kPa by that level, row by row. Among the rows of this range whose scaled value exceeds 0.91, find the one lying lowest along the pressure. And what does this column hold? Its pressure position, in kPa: 326.0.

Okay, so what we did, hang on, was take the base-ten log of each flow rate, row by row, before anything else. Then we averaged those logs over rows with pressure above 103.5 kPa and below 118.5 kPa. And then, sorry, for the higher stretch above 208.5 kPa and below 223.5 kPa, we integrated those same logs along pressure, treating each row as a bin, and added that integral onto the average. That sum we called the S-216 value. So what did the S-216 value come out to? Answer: 16.2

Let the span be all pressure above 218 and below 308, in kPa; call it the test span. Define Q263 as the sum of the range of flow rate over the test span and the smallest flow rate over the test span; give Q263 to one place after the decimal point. 12.2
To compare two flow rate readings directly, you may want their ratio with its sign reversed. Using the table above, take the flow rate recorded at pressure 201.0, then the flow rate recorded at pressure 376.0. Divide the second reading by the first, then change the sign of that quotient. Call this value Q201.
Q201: -1.26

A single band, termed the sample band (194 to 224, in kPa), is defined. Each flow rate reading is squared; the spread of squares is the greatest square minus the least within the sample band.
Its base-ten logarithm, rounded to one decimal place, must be 1.7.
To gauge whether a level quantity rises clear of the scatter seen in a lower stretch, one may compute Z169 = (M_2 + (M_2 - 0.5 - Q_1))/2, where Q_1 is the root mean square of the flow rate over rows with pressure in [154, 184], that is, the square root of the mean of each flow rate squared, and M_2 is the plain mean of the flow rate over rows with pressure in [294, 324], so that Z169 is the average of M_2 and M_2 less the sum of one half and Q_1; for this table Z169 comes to 7.3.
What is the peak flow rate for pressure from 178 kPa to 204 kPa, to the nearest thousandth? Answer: 9.652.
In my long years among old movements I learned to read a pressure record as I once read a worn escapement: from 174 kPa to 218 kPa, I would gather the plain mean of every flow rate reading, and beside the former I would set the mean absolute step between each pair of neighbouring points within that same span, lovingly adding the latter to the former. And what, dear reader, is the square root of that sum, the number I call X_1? 3.15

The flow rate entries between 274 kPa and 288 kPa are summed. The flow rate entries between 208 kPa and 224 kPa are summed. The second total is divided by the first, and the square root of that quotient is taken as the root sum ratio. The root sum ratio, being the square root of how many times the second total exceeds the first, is 0.95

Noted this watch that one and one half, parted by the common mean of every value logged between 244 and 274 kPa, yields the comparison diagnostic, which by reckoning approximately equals 0.14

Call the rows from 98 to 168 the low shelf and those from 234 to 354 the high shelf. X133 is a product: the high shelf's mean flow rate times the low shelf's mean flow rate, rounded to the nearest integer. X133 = 109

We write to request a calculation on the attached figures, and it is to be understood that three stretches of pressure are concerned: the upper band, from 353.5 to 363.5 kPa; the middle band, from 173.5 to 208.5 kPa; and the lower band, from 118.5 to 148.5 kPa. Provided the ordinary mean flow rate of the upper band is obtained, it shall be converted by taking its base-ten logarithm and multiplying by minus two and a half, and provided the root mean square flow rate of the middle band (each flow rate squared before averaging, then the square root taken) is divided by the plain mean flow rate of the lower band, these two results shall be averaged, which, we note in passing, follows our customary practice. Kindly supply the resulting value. -0.84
